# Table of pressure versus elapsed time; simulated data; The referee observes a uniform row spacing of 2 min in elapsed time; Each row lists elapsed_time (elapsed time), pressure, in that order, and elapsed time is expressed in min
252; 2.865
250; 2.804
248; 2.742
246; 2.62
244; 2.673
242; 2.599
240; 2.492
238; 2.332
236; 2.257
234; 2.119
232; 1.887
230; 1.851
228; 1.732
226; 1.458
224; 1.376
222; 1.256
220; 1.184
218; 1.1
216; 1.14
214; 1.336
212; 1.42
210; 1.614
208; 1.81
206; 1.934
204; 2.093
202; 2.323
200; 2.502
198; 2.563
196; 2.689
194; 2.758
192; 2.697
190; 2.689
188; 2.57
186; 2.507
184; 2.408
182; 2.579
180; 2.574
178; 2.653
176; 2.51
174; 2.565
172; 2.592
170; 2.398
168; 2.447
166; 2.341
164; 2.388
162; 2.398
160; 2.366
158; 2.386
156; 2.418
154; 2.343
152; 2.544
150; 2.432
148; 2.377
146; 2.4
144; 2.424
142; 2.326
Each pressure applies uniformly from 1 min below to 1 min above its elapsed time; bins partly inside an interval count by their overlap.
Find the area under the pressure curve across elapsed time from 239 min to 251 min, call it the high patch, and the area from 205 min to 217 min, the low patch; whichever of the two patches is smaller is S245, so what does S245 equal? 18.5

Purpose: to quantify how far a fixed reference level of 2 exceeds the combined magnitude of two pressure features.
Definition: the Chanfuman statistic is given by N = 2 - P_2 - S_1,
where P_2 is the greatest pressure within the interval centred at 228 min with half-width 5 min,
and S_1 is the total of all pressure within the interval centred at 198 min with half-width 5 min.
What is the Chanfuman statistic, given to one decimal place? -12.7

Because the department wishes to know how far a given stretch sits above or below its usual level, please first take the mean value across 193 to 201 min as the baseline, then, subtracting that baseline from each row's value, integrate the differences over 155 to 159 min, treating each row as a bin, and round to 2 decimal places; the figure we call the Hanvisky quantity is -0.90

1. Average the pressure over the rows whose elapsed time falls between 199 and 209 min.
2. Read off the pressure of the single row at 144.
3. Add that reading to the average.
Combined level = 4.56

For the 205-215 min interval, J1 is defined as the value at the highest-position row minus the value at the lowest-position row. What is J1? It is -0.60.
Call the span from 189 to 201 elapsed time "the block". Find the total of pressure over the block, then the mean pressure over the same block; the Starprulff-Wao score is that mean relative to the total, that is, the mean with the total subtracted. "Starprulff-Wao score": -13.2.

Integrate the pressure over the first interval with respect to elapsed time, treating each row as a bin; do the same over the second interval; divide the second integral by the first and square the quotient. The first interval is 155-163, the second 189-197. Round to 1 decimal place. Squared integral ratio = 1.3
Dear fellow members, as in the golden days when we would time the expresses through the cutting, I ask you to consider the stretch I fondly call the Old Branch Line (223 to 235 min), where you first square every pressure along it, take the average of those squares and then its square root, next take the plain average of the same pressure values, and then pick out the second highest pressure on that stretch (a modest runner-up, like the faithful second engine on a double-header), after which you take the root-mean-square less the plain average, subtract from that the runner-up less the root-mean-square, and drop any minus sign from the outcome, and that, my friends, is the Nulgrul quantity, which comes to 0.11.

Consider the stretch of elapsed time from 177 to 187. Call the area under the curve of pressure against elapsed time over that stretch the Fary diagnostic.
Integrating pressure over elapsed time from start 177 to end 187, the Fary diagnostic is 25.4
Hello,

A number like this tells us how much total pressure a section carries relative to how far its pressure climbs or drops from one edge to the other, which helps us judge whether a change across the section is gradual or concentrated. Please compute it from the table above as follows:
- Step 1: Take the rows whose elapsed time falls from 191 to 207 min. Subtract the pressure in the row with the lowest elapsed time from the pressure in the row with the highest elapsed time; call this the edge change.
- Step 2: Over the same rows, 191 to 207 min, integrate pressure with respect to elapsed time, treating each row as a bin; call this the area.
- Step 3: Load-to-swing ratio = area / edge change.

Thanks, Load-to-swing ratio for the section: -51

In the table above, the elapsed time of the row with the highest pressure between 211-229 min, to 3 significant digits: 228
